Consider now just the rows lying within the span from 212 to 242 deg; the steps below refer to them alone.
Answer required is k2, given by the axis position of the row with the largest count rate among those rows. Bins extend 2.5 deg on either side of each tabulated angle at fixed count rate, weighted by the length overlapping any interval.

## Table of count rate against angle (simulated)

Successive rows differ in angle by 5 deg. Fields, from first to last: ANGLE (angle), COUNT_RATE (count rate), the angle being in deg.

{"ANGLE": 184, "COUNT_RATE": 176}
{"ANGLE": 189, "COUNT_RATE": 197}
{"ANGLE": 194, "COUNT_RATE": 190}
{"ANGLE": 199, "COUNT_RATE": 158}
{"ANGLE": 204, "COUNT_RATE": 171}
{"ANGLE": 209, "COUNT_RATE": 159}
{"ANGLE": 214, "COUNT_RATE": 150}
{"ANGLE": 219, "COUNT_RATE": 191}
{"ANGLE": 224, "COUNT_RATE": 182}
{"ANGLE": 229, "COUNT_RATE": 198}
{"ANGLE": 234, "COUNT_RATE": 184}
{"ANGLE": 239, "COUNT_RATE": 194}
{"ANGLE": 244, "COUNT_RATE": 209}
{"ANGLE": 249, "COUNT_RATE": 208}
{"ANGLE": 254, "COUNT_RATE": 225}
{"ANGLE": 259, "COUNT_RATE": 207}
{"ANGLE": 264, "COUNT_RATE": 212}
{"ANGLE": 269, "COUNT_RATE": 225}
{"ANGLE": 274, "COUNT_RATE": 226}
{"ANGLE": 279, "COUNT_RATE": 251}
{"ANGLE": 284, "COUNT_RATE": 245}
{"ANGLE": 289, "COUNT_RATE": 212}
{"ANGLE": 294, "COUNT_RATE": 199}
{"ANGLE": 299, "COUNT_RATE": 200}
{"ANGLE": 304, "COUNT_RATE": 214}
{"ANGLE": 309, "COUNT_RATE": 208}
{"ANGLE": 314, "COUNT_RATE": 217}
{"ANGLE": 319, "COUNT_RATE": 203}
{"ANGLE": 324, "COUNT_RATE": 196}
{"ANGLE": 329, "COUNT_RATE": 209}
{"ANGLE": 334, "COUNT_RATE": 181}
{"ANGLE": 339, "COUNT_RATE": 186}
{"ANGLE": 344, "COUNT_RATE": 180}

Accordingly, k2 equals 229 deg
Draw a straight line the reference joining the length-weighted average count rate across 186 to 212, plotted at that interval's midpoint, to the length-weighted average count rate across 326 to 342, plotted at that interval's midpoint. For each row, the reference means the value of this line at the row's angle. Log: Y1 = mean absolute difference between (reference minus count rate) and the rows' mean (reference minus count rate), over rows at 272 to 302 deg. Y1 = 19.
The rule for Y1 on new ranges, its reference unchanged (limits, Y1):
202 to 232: 14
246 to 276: 8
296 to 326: 7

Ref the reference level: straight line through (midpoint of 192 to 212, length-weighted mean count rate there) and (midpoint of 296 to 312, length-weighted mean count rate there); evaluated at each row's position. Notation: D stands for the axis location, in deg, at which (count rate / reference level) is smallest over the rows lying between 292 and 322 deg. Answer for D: 319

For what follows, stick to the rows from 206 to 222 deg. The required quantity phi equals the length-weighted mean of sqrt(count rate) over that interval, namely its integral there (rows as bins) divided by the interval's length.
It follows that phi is 12.9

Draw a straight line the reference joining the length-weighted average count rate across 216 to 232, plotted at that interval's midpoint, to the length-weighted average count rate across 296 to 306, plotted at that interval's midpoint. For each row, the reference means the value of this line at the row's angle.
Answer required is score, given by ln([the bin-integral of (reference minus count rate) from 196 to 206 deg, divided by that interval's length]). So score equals 2.90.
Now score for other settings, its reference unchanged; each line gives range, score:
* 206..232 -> 2.46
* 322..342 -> 3.03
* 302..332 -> 0.95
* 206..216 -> 3.41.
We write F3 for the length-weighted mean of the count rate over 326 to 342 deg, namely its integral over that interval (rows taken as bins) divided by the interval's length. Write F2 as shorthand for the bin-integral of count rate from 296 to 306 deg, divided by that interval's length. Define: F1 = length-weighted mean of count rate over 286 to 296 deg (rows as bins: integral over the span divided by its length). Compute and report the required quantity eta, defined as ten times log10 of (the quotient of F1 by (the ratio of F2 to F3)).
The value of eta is 22.9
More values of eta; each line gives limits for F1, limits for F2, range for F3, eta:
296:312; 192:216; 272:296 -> 24.5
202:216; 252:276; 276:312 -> 22.0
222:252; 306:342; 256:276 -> 23.3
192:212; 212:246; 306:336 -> 22.6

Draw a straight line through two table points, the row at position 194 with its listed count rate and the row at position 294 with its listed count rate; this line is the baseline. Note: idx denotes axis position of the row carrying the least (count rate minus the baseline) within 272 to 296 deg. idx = 294 deg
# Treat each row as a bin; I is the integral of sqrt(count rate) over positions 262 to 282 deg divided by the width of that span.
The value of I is 15.1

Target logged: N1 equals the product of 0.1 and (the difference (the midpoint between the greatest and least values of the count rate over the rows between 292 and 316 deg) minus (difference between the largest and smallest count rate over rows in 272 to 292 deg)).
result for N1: 17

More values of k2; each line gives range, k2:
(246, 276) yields 274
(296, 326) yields 314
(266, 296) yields 279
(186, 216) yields 189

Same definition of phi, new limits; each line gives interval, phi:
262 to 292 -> 15.1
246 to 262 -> 14.6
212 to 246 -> 13.7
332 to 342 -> 13.5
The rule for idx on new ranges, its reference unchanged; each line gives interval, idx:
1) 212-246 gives 214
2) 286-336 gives 334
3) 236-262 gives 239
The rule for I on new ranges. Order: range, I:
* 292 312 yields 14.3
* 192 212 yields 13.0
